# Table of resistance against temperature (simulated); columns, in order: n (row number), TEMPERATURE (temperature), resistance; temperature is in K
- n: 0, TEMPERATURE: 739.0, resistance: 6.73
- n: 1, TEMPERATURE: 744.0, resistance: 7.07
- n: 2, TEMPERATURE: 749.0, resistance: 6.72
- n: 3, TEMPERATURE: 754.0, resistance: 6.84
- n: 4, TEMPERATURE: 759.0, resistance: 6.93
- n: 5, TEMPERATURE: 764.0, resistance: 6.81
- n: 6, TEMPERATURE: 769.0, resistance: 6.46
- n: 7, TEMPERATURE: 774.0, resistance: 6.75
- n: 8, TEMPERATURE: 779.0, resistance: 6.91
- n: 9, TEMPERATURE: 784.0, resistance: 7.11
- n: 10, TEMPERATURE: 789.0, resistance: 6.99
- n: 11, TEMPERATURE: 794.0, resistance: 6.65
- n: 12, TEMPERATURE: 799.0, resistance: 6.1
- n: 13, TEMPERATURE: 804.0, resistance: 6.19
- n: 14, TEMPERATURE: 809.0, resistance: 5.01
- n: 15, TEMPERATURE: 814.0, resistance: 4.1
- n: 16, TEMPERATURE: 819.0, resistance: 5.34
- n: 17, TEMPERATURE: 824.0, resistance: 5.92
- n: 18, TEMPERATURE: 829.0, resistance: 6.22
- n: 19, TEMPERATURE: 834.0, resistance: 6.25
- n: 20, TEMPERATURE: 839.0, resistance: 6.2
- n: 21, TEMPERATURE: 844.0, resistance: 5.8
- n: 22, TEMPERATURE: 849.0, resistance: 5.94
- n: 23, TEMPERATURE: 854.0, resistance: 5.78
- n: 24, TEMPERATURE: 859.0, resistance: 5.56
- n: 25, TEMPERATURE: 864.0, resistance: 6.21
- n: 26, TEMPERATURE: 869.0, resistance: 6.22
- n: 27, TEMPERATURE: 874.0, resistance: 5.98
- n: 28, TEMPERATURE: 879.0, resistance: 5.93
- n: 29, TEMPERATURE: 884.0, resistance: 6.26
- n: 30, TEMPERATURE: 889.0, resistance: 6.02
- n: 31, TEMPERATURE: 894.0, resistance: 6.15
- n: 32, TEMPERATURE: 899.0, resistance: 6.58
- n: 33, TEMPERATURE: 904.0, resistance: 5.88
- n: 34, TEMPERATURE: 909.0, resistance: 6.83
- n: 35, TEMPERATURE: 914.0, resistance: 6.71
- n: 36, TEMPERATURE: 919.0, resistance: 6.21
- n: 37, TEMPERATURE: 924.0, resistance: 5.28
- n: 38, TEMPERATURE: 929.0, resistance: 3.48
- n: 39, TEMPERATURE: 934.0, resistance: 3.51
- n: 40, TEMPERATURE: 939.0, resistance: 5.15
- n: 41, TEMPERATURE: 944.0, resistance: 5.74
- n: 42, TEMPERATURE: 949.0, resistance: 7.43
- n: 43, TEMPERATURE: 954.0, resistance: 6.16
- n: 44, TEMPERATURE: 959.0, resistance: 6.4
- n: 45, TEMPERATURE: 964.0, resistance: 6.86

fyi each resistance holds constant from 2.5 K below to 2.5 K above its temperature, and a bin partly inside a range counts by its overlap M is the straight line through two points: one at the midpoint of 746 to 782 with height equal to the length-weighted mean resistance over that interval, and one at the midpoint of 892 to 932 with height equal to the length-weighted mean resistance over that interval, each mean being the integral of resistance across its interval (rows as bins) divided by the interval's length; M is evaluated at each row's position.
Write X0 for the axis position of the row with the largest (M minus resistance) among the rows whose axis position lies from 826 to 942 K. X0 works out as 929.0 K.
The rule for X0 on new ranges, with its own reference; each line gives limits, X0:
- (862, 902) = 879.0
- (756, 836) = 814.0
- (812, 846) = 814.0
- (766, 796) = 769.0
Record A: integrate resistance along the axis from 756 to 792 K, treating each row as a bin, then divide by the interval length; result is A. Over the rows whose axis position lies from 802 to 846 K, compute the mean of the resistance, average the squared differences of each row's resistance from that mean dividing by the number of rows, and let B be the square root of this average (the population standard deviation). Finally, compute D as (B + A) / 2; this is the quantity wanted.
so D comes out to 3.8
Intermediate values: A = 6.85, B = 0.69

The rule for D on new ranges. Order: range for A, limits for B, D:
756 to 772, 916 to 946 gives 3.9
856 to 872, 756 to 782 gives 3.1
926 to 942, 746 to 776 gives 2.1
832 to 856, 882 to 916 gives 3.2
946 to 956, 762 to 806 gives 3.6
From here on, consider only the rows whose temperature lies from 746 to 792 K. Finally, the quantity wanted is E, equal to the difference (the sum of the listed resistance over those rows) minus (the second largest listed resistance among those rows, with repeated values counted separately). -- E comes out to 55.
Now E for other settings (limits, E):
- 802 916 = 130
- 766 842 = 85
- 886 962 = 81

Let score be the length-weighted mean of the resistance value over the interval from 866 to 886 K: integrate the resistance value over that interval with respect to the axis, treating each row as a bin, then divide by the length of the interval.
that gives 6.1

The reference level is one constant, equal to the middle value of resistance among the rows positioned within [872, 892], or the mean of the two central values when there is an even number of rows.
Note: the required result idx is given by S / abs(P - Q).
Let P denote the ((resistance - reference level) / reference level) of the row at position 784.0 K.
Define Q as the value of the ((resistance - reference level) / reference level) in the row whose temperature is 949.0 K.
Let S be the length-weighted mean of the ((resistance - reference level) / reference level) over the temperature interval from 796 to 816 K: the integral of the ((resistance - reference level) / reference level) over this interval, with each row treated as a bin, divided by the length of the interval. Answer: -1.8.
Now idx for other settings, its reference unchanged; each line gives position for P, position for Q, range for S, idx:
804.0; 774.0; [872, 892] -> 0.1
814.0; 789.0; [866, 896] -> 0.0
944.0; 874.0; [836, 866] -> -0.4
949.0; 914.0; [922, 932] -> -2.4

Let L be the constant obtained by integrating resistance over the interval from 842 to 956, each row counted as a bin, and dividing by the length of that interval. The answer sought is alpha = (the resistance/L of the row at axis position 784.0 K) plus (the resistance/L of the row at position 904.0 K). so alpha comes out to 2.22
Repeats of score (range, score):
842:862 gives 5.8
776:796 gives 6.9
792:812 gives 5.9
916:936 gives 4.7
